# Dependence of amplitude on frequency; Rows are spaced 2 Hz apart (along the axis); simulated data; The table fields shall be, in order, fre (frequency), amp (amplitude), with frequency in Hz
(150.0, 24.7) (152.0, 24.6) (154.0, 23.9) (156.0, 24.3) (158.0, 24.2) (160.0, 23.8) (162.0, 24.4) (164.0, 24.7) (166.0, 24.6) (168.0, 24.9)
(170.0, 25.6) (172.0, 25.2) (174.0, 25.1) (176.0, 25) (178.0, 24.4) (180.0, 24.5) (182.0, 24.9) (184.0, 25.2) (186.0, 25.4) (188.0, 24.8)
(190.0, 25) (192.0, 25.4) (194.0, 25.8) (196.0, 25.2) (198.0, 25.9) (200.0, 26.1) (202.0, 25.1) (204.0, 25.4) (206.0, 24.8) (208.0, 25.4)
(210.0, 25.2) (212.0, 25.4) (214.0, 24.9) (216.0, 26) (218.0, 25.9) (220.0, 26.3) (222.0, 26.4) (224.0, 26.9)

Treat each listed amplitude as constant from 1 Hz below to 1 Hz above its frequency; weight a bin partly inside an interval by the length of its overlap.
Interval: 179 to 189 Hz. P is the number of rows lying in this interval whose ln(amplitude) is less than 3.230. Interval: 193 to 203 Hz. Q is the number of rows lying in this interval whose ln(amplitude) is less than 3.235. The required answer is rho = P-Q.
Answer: 2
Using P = 4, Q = 2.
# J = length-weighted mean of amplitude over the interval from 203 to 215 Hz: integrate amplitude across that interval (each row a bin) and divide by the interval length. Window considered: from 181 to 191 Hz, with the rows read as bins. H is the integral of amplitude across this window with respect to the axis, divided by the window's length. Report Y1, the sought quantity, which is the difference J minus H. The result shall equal 0.1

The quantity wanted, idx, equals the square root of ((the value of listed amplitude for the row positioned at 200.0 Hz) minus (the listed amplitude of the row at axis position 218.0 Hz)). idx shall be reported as 0.4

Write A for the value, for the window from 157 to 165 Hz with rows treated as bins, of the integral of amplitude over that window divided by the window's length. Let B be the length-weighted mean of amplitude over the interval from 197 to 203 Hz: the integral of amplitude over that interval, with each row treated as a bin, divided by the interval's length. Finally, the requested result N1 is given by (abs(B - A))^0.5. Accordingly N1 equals 1.19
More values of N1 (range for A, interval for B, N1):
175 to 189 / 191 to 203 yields 0.84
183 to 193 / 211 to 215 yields 0.10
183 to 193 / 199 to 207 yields 0.44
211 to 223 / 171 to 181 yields 0.99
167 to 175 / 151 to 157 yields 0.97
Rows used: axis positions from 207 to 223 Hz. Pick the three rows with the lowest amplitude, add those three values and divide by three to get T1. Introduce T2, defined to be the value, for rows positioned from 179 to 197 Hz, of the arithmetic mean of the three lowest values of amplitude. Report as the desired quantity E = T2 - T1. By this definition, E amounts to -0.4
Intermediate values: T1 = 25.2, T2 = 24.7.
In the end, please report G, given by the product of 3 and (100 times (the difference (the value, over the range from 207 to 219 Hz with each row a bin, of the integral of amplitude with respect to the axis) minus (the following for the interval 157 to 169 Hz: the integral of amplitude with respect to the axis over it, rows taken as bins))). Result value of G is 3720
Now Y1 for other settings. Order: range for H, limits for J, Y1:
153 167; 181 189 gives 0.8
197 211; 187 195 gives -0.2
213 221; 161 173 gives -0.9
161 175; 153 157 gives -0.8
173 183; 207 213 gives 0.6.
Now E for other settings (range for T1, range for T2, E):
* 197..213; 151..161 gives -1.1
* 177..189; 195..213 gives 0.5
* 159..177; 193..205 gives 1.0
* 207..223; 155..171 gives -1.1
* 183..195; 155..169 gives -0.9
